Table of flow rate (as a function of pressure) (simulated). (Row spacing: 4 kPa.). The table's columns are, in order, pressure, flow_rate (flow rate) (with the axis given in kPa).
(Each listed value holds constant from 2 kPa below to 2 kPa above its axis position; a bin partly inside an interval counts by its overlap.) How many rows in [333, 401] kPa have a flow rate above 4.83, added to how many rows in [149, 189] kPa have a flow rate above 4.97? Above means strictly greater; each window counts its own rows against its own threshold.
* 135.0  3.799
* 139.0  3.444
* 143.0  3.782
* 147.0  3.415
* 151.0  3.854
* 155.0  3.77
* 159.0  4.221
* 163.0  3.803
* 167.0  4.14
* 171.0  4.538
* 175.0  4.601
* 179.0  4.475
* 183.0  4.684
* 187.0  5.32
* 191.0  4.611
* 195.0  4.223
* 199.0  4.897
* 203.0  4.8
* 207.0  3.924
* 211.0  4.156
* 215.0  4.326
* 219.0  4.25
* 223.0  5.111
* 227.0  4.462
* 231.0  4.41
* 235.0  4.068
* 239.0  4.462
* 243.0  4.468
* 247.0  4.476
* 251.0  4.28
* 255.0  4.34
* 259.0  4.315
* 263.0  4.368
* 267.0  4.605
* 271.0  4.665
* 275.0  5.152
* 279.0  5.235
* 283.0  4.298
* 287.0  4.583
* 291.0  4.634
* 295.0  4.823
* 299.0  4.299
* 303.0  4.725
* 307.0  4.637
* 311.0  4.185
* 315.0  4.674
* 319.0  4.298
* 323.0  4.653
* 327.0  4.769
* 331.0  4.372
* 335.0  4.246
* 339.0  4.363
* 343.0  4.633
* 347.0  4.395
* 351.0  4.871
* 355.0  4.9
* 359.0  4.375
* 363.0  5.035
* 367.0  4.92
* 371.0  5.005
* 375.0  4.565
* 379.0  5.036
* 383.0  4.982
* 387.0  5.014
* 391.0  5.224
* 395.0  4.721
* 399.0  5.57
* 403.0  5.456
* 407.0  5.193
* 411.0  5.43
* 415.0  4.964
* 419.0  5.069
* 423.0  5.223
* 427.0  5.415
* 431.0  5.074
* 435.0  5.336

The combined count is 11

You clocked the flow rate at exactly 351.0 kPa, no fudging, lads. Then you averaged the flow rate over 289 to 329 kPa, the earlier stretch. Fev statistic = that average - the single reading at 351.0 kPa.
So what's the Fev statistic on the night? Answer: -0.30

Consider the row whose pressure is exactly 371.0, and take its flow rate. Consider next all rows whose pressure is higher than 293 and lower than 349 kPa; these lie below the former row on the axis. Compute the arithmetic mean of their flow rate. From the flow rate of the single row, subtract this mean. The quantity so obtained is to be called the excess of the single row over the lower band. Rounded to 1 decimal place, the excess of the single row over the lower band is 0.5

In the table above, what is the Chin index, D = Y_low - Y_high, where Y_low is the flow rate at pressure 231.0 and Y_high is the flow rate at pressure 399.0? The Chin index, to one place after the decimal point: -1.2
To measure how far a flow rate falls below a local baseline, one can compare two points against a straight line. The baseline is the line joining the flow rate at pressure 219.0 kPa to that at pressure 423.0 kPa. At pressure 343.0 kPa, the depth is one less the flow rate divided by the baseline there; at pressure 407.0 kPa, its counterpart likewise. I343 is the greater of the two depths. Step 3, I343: 0.043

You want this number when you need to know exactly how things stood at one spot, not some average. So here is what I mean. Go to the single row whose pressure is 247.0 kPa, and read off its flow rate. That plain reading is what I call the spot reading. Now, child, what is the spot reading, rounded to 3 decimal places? 4.476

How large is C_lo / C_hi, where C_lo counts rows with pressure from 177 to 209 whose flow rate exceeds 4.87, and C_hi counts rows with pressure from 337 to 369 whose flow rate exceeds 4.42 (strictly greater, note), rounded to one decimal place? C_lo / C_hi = 0.4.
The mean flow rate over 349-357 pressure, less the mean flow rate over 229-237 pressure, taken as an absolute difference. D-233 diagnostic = 0.6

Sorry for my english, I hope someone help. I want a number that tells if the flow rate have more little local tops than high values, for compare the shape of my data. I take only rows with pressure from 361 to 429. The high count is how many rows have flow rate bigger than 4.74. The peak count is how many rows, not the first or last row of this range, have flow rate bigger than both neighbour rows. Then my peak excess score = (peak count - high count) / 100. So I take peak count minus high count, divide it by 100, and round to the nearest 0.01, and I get -0.10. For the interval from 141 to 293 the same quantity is 0.04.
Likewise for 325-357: -0.02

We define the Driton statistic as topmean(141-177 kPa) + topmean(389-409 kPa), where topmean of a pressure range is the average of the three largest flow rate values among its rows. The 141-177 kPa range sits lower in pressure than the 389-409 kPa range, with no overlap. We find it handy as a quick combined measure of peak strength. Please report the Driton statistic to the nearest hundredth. 9.87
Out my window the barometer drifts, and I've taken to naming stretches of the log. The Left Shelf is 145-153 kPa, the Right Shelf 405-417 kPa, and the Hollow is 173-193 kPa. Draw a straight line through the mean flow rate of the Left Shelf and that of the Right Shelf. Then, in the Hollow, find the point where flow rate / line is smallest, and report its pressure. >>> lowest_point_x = 179.0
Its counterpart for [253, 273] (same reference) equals 259.0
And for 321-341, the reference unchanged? 335.0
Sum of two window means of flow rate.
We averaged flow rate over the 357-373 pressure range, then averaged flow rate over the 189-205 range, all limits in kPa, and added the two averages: 9.47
